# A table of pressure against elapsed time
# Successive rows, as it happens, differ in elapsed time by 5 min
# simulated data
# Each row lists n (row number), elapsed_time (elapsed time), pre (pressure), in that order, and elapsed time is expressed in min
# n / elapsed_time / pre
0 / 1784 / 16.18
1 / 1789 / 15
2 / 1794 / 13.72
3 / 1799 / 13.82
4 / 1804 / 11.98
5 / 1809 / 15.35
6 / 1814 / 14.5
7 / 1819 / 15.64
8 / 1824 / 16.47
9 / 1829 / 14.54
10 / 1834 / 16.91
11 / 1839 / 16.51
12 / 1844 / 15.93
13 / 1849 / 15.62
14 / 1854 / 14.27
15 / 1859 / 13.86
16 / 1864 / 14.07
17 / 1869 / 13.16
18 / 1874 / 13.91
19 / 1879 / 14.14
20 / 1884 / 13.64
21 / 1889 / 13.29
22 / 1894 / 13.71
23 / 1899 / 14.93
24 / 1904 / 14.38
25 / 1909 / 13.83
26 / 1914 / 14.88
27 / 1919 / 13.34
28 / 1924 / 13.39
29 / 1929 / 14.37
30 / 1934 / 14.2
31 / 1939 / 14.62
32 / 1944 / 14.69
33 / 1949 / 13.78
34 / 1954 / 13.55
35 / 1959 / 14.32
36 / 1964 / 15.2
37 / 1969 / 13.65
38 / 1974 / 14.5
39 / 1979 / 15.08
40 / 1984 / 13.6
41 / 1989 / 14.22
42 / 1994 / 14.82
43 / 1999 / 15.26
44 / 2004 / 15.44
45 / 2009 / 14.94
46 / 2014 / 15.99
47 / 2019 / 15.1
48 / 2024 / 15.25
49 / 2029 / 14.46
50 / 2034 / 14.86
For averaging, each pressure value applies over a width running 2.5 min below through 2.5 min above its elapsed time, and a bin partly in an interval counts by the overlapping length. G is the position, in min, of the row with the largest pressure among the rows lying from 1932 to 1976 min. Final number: 1964 min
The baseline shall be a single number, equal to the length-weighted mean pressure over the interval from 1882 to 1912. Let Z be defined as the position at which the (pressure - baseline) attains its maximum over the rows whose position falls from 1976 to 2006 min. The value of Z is 2004 min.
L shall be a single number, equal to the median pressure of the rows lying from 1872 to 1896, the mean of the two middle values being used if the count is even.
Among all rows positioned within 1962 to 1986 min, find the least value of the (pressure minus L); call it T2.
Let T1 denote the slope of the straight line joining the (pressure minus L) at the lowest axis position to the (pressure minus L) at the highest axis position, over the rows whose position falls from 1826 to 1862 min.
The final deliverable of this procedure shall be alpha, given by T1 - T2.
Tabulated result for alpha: 0.1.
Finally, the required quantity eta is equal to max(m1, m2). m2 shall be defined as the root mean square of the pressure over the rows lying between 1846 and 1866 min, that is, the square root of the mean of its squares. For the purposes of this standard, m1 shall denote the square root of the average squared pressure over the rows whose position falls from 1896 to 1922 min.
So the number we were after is 14.5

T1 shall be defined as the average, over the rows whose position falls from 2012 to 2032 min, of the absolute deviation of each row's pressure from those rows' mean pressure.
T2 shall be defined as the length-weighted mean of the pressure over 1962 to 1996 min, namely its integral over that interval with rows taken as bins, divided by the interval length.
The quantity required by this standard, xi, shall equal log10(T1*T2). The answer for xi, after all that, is 0.78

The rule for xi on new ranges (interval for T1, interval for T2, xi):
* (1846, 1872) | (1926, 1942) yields 0.94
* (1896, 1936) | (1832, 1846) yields 0.90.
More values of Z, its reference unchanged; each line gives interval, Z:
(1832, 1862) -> 1834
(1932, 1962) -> 1944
